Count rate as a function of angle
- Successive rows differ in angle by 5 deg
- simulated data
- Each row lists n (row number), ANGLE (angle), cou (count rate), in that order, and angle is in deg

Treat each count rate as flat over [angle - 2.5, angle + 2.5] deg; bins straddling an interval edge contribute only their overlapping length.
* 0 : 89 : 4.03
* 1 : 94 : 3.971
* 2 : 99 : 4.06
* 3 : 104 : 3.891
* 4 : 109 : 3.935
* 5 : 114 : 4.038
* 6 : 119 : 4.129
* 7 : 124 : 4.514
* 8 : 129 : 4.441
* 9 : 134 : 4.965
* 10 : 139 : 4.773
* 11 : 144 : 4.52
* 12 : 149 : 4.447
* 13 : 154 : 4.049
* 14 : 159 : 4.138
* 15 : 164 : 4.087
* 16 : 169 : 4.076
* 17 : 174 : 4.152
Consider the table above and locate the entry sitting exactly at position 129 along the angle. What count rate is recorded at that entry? 4.441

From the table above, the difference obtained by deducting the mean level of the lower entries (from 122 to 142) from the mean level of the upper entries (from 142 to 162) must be -0.4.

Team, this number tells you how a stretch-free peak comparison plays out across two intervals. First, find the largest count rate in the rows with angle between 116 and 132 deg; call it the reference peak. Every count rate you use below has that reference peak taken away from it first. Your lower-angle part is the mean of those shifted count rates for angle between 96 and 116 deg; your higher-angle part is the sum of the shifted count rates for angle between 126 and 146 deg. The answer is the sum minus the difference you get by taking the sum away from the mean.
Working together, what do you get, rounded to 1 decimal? 1.8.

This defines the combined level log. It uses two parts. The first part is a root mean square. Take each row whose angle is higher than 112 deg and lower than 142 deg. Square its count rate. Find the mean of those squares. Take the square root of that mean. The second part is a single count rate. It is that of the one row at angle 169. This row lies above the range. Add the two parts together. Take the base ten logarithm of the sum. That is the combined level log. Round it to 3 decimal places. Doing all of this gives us 0.933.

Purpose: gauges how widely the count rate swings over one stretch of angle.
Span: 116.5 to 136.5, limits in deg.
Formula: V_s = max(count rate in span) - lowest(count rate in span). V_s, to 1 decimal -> 0.8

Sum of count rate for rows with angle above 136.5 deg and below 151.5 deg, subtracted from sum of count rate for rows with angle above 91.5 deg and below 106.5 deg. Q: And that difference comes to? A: -1.8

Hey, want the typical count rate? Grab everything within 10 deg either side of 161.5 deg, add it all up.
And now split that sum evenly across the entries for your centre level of 4.09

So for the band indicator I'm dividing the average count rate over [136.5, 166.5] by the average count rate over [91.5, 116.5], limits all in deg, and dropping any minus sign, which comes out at 1.09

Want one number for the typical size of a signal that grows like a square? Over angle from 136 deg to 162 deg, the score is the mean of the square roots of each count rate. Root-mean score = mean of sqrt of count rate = 2.09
